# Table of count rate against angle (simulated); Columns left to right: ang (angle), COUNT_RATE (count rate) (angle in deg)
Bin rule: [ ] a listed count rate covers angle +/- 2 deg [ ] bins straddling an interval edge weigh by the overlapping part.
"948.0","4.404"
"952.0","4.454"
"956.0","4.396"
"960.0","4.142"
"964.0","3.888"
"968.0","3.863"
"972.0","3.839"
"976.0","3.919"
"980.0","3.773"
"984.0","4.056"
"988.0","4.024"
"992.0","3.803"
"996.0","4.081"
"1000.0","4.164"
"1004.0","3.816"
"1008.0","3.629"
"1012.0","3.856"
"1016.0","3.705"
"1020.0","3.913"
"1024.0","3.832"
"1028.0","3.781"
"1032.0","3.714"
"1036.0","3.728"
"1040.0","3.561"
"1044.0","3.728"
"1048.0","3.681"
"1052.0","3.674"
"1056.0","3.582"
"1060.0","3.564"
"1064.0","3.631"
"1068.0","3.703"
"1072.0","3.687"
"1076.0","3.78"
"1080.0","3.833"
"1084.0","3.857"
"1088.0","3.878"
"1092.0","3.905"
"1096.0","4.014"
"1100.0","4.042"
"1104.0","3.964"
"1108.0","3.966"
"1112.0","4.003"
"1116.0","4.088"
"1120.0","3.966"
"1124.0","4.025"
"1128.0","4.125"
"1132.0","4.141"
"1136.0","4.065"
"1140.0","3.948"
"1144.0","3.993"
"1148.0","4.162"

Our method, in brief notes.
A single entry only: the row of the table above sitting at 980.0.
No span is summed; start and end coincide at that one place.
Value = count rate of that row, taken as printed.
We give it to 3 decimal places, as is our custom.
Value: 3.773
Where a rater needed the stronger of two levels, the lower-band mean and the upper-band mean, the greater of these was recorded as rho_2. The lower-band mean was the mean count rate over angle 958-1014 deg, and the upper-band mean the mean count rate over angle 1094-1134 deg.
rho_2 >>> 4.03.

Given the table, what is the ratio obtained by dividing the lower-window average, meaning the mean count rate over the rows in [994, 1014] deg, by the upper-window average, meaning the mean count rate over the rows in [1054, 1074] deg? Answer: 1.08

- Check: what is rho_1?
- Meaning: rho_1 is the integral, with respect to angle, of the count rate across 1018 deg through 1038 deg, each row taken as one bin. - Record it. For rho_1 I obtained 76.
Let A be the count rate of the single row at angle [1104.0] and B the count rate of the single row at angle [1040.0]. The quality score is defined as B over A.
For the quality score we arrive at 0.898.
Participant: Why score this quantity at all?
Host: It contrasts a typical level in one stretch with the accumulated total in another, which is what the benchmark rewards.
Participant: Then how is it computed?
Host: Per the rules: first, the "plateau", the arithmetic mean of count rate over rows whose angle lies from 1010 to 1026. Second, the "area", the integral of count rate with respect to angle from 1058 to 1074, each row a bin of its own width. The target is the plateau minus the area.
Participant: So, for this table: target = -54.5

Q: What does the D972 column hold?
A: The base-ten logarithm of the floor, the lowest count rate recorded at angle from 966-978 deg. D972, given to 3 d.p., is 0.584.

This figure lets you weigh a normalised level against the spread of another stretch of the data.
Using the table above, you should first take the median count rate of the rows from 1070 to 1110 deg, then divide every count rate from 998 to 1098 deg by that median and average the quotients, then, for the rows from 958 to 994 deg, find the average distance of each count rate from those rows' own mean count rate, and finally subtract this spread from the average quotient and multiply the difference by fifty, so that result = 43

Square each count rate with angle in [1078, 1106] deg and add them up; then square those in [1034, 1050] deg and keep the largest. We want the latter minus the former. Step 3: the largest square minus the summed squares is -94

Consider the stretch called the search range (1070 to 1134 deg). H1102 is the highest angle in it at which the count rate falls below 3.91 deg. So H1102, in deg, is 1092.0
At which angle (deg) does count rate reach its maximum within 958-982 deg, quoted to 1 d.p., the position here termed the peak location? 960.0 deg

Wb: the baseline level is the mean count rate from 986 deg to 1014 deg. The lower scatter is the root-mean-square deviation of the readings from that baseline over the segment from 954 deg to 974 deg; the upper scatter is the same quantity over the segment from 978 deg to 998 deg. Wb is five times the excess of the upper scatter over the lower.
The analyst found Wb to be -0.5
